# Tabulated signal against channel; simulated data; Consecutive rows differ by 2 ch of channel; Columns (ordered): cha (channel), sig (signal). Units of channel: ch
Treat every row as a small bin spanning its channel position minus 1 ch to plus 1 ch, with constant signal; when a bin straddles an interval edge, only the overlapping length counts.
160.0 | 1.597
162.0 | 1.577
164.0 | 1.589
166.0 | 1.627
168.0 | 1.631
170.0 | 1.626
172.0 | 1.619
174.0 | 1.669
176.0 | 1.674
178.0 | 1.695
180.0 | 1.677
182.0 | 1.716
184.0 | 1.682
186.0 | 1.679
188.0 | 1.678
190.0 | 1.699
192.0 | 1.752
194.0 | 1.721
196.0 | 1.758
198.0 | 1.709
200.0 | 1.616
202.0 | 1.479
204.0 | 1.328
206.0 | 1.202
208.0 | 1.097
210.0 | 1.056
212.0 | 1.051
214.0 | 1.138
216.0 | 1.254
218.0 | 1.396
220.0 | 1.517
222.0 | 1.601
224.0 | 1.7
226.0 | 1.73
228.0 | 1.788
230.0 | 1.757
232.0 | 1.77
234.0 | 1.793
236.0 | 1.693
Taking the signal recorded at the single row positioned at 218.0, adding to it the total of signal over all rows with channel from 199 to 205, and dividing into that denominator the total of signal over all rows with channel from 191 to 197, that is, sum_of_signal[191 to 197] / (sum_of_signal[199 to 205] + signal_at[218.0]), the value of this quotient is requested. 0.90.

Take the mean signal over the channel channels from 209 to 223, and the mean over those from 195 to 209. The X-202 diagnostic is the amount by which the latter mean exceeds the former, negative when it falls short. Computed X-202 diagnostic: 0.17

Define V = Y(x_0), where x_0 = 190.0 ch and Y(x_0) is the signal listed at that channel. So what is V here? 1.699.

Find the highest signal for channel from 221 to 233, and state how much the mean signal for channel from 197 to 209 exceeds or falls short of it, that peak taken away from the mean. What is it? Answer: -0.38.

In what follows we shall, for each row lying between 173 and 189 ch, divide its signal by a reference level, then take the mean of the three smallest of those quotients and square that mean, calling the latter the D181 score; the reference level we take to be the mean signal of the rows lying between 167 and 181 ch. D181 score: 1.02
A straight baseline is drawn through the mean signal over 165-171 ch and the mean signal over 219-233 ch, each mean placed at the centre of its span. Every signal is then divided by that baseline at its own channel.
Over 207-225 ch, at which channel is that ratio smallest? 212.0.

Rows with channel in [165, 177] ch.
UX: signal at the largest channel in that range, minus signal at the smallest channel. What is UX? 0.047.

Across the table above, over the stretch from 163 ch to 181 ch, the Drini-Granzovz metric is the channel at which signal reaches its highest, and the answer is 178.0 ch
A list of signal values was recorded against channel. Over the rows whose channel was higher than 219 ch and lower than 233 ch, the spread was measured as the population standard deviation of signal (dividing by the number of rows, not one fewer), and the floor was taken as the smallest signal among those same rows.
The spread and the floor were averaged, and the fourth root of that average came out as 0.947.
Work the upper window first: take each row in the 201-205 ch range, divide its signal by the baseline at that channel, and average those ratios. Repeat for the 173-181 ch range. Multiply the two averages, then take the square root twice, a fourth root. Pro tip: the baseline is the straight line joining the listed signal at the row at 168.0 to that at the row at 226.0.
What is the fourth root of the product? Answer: 0.96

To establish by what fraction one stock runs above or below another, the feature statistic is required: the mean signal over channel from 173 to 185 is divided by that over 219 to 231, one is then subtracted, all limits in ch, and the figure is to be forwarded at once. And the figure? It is 0.00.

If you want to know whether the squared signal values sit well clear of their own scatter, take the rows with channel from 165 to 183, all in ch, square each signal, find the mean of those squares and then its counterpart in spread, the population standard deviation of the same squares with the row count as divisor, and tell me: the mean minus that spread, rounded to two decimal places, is 2.65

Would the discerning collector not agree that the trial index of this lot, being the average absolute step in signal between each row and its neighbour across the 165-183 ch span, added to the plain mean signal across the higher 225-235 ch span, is 1.79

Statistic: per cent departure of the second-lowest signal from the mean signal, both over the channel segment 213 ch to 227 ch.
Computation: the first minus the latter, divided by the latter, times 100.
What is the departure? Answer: -15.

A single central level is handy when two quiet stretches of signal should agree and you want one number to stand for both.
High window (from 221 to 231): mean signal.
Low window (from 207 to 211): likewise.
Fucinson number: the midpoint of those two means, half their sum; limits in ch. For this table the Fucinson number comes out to 1.40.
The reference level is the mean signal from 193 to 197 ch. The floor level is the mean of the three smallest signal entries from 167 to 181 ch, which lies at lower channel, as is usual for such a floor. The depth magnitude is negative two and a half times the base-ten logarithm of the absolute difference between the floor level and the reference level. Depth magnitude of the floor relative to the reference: 2.4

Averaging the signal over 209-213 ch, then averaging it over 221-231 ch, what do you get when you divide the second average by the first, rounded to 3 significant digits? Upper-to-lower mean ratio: 1.63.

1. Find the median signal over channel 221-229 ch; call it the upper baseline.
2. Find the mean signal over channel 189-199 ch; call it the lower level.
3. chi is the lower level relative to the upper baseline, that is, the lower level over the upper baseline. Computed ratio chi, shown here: 1.01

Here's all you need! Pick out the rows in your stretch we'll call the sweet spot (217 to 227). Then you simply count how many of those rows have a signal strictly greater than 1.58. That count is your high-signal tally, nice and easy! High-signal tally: 3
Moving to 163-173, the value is 5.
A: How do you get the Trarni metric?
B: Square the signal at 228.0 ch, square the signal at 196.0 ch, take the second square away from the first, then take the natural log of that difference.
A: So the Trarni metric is -2.2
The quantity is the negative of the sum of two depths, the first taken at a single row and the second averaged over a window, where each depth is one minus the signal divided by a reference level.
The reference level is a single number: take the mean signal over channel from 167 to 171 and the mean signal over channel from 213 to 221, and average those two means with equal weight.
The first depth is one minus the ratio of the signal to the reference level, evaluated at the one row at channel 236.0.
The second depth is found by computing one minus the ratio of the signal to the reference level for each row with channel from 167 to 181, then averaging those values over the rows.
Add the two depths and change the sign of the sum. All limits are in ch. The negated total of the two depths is 0.27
